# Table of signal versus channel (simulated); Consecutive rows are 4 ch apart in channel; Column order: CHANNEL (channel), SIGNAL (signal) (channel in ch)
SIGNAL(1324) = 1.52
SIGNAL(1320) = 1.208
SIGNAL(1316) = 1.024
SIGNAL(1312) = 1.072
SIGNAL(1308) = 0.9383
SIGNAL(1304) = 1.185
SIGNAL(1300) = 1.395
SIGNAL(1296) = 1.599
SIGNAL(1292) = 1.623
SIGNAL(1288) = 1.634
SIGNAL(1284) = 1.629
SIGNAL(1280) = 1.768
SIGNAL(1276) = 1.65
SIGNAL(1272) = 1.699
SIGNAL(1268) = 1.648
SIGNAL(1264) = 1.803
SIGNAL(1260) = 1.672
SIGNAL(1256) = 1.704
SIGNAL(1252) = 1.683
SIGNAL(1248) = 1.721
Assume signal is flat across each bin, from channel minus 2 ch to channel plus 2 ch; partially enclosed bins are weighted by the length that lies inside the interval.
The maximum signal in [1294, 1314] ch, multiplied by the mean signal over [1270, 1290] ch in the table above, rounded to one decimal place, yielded 2.7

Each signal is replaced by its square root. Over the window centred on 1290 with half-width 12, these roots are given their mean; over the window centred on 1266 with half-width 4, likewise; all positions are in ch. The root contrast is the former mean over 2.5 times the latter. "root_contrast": 0.386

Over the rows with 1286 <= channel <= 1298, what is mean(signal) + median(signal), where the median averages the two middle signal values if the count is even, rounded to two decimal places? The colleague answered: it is 3.24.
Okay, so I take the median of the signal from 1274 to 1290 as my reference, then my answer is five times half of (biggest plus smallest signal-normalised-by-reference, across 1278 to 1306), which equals 4.50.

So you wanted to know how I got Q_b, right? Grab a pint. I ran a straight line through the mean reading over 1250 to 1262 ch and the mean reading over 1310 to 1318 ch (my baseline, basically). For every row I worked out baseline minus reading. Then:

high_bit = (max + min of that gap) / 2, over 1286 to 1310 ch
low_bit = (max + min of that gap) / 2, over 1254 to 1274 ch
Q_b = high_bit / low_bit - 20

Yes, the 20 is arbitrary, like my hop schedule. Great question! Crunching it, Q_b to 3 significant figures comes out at -19.2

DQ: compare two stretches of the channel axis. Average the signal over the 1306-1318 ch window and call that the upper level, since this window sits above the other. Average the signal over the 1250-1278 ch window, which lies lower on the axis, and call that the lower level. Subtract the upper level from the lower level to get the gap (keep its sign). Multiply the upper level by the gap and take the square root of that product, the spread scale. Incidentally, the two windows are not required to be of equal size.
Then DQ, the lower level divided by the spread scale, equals 2.0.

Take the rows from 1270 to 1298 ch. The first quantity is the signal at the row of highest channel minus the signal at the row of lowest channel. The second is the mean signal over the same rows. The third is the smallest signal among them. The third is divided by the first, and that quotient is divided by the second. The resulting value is -10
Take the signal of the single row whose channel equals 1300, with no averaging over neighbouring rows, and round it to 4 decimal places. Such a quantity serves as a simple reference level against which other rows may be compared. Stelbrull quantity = 1.3950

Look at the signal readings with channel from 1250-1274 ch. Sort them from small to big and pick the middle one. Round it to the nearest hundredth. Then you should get 1.69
